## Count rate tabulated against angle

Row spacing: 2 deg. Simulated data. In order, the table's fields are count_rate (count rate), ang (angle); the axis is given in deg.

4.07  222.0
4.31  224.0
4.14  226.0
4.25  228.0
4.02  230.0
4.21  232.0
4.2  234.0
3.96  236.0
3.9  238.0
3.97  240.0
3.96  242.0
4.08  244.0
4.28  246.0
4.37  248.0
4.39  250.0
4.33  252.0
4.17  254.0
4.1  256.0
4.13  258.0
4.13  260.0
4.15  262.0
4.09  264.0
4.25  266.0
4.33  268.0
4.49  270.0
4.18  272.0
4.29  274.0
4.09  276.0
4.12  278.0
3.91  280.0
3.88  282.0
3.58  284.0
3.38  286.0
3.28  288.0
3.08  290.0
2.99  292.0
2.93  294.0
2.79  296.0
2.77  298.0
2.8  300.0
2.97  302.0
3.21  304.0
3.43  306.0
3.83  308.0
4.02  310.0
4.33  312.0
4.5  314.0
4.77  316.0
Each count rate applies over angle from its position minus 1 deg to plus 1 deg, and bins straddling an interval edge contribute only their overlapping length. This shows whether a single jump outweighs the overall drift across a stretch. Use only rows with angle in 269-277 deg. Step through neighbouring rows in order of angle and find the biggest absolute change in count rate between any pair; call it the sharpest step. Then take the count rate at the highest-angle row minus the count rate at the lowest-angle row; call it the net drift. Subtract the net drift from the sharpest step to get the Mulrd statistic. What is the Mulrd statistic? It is 0.71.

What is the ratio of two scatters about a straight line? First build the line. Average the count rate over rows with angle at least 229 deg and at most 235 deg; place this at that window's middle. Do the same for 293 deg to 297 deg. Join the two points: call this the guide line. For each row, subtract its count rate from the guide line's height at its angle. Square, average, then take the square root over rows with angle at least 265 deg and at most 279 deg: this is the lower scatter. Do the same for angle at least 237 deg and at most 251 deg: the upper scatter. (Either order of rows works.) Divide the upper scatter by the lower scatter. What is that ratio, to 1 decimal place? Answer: 0.4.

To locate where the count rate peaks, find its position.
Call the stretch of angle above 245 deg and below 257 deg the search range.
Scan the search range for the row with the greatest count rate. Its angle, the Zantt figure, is 250.0 deg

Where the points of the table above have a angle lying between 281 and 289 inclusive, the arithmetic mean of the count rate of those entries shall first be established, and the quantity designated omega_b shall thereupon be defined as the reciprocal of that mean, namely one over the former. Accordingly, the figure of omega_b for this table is 0.283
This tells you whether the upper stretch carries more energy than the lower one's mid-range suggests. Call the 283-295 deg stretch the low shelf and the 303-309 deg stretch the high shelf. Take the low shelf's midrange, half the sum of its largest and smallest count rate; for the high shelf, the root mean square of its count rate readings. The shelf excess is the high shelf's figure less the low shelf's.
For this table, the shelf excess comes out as 0.24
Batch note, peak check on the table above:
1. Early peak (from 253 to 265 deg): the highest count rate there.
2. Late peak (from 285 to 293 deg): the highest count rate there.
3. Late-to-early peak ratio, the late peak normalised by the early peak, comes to 0.81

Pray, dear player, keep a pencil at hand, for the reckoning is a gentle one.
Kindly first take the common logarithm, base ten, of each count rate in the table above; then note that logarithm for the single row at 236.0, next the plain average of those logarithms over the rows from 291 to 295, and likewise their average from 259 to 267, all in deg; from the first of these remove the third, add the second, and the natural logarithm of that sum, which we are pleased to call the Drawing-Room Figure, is -0.80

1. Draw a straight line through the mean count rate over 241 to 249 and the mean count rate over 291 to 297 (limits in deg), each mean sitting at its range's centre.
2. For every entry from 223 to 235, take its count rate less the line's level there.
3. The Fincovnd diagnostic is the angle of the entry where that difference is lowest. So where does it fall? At 230.0 deg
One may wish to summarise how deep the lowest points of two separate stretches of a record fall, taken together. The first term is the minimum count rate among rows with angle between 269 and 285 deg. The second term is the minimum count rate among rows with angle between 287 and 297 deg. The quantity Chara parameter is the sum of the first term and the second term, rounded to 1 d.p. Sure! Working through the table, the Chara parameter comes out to 6.4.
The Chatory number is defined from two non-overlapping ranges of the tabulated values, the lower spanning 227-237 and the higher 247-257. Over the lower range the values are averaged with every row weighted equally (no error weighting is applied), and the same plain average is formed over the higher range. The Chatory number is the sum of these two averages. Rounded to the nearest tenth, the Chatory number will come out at 8.4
